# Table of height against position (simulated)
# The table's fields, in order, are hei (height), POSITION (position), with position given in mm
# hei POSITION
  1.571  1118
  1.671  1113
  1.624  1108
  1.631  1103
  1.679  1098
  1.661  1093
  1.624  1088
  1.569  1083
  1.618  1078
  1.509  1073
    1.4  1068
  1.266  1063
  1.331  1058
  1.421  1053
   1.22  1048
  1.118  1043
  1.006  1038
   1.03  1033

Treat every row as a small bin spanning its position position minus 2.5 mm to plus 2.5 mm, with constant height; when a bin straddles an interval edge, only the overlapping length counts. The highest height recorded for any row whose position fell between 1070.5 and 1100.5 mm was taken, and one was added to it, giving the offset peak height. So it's 2.68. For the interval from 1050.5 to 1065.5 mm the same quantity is 2.42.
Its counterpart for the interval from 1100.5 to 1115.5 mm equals 2.67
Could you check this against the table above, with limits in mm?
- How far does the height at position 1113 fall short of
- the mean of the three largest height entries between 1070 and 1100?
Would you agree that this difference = -0.016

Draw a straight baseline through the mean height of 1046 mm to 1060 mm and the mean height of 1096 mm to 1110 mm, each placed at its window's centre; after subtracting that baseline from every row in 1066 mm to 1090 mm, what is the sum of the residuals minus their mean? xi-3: 0.2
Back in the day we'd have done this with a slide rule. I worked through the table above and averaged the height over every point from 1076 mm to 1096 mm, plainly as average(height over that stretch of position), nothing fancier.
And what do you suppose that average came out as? 1.62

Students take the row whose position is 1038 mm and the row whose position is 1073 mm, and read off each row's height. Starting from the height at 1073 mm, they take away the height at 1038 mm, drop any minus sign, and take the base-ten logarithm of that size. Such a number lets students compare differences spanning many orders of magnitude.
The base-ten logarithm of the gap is -0.30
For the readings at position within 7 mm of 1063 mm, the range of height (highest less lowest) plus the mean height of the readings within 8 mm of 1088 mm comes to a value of 1.75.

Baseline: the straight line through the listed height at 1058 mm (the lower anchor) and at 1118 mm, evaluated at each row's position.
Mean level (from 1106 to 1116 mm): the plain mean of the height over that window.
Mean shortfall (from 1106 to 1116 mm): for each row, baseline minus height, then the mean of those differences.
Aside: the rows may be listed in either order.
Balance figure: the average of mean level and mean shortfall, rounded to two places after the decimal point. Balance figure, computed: 0.77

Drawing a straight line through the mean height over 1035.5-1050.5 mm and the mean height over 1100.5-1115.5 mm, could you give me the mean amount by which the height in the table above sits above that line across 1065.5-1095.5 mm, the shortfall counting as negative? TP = 0.145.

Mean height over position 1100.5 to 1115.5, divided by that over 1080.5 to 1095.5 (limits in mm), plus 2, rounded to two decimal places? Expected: 3.01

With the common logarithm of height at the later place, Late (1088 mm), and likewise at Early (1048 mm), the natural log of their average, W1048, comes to -1.9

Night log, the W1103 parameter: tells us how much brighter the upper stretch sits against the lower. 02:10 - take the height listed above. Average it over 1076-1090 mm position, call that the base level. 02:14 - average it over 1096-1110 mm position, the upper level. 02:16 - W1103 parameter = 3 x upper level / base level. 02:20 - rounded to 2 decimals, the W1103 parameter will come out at 3.08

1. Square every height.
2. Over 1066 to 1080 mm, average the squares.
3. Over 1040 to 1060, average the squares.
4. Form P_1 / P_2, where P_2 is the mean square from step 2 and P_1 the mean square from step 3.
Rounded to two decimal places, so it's 0.71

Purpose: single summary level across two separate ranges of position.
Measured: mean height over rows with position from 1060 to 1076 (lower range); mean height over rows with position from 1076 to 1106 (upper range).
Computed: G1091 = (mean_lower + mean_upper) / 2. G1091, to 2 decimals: 1.51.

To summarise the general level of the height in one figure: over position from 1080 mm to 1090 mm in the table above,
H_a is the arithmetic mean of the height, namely 1.60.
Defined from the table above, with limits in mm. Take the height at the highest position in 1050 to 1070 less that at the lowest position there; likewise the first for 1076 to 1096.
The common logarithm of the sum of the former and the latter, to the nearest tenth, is -1.7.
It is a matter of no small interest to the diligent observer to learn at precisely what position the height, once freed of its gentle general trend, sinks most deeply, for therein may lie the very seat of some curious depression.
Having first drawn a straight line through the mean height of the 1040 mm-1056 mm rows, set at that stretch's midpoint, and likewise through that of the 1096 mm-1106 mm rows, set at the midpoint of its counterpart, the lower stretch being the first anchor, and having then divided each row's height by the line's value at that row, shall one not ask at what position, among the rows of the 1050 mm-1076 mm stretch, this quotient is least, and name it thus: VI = 1063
